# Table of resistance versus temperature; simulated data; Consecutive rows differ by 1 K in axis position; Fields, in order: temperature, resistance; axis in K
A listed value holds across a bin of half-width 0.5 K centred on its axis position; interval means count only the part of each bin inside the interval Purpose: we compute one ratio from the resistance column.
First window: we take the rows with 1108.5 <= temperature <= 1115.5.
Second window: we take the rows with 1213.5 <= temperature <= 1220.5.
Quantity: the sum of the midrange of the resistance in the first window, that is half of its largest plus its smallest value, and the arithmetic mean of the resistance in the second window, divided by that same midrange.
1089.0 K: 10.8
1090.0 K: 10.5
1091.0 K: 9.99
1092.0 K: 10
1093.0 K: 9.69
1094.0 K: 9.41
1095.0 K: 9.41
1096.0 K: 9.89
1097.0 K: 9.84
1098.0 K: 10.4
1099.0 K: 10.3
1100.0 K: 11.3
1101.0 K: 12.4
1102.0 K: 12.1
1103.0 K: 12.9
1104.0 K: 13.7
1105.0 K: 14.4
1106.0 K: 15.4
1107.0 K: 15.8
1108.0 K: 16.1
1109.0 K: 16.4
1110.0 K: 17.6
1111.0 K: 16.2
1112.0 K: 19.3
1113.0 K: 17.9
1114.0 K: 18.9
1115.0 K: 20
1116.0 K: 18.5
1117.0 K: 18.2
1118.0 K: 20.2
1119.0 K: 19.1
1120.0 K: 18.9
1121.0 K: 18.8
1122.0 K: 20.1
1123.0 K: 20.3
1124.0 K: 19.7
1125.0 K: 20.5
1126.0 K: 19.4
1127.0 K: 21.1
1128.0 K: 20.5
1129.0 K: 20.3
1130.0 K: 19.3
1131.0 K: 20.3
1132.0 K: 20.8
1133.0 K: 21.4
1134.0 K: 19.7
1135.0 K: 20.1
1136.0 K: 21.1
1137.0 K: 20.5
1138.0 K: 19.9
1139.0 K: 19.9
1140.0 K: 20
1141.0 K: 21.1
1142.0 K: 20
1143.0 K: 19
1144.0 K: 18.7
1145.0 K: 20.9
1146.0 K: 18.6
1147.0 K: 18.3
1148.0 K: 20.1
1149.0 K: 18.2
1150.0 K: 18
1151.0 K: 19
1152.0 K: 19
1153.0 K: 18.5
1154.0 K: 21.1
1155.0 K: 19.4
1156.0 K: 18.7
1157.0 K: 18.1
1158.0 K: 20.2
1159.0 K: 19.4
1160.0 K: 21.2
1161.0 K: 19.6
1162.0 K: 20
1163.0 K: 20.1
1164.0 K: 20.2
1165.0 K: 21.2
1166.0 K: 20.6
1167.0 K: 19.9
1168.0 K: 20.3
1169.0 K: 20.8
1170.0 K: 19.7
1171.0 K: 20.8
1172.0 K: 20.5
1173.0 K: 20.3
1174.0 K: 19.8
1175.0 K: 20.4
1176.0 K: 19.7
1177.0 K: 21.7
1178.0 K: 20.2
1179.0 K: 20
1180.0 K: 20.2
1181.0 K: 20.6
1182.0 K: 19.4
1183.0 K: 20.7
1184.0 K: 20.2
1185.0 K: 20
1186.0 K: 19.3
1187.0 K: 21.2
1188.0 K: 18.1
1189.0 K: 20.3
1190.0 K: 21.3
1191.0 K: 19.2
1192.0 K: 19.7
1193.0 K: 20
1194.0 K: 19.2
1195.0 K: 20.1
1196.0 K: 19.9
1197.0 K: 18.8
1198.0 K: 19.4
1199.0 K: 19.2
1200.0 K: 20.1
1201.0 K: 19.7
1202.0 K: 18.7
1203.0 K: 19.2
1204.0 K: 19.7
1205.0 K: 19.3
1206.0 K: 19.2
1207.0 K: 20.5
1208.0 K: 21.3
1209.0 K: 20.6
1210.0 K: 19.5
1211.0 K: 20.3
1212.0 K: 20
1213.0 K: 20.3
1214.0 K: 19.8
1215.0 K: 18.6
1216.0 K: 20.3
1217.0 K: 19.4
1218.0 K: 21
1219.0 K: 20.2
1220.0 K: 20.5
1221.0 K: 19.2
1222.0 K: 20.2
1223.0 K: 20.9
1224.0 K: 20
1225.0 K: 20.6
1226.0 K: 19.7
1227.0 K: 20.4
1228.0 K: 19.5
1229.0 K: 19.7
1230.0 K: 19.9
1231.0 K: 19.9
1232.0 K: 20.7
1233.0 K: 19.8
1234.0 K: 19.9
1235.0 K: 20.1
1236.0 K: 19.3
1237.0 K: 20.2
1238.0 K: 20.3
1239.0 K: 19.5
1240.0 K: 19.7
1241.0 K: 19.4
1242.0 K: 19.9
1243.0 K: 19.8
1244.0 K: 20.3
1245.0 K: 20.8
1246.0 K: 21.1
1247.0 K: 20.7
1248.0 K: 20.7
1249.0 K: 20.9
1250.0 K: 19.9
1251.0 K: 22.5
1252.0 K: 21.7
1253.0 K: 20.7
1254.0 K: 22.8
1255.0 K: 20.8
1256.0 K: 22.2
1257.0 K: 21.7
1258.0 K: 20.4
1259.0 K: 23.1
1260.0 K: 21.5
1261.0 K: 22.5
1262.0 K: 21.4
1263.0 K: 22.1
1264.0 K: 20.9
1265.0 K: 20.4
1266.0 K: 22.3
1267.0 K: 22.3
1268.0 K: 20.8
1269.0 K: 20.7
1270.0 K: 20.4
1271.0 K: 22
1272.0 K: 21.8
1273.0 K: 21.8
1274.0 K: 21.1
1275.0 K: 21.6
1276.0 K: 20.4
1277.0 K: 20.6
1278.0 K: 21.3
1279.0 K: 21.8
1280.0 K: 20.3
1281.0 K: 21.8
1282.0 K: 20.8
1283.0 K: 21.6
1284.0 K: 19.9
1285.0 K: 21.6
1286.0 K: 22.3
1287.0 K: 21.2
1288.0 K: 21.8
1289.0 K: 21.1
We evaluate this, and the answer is 2.10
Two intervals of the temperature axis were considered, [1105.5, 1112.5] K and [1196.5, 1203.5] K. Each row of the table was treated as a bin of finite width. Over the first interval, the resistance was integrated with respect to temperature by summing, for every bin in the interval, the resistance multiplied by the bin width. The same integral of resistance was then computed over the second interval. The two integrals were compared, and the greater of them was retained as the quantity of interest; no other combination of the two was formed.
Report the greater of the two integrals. 135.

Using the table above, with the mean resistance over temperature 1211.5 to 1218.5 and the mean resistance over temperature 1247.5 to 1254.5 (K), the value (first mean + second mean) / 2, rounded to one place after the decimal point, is 20.6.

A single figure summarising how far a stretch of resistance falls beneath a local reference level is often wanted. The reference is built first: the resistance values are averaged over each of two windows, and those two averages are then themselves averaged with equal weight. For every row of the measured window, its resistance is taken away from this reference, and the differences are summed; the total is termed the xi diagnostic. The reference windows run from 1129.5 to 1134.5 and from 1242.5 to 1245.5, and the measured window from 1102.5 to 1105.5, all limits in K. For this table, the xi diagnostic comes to 20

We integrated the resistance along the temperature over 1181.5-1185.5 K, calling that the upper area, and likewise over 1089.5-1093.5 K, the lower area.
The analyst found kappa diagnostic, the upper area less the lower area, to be 40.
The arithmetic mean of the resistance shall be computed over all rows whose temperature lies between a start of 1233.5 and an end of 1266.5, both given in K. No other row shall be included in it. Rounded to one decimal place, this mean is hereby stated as 20.9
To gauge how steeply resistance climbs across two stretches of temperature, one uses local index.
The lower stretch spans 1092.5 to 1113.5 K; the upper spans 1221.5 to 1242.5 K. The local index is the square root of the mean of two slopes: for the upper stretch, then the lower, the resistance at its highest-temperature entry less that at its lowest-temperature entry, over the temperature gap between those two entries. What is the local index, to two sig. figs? 0.44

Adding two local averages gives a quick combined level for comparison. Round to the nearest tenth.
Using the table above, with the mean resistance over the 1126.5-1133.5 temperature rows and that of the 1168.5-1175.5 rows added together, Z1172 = 40.9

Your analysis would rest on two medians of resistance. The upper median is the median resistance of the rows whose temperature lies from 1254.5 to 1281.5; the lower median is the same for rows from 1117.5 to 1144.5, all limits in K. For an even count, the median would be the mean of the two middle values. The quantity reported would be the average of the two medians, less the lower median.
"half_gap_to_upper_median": 0.7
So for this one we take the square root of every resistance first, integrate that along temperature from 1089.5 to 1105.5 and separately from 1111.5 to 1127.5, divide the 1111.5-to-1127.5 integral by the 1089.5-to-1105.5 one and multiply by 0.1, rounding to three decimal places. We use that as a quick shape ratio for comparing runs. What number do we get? 0.133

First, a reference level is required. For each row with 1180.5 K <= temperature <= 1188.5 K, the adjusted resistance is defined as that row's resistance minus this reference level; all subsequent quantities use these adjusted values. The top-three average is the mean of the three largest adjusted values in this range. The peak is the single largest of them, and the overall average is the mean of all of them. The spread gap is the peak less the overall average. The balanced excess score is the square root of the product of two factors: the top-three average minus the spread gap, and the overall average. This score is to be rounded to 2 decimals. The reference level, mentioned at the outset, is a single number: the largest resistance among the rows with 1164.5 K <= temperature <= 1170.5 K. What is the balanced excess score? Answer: 1.43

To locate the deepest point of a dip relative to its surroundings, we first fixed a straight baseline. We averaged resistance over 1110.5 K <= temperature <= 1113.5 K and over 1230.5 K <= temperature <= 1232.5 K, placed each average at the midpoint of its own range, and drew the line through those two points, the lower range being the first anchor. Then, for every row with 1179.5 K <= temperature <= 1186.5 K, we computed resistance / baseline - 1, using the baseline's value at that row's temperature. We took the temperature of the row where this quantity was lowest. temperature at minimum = 1186.0 K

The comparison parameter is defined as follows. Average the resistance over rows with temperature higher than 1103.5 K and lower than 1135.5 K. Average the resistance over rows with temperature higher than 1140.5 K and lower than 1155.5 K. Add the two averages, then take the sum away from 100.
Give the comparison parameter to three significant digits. 62.0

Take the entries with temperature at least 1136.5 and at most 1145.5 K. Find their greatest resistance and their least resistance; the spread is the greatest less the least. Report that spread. 2.4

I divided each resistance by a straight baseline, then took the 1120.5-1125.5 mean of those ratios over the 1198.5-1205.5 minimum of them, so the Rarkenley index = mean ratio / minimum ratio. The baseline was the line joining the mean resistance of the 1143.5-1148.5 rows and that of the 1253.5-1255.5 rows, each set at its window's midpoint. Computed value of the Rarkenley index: 1.17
